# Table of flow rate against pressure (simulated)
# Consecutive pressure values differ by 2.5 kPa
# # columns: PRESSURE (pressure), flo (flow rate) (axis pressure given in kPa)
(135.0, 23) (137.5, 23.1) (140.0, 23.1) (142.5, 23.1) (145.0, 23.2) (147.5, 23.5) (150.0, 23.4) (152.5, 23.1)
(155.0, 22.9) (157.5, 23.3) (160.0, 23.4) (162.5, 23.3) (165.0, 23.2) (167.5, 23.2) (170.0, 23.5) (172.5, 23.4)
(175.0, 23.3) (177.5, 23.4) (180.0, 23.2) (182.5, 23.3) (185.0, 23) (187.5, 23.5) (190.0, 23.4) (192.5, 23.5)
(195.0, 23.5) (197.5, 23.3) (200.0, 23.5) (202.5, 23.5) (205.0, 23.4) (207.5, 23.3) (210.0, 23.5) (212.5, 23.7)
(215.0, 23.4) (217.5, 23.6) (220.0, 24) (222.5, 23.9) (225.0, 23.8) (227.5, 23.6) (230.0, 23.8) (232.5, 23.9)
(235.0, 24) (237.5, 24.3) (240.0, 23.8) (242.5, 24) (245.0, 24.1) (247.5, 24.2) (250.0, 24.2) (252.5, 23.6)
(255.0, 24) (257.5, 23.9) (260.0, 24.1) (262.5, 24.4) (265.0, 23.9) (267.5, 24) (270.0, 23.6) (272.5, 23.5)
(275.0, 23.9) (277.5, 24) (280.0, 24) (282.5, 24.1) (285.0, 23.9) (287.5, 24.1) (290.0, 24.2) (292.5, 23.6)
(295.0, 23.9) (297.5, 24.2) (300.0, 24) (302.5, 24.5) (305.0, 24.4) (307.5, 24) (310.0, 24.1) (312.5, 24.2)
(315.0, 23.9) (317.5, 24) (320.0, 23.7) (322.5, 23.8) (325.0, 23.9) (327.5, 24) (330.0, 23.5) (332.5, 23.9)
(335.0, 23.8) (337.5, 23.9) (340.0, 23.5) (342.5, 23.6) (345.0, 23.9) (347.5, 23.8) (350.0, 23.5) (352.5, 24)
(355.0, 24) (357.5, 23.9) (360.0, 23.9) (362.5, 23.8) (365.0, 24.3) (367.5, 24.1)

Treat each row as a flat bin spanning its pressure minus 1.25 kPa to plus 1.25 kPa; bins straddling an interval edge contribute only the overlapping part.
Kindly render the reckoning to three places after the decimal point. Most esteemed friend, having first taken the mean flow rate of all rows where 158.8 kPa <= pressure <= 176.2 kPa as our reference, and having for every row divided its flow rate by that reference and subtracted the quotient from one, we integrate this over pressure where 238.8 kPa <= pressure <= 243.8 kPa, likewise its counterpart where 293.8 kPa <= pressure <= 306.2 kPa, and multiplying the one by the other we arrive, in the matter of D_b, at 0.057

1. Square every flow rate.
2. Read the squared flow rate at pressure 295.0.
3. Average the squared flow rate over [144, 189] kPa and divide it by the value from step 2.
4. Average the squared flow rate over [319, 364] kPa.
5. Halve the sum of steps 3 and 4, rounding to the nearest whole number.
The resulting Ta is 284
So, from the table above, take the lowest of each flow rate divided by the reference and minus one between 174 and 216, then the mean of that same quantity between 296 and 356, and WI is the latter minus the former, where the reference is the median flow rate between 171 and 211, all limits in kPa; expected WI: 0.039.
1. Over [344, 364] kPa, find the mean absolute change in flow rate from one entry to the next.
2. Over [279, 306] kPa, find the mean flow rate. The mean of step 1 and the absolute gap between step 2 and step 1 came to 12.0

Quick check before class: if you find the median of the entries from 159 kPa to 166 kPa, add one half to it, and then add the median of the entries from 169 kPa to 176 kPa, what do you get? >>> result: 47.2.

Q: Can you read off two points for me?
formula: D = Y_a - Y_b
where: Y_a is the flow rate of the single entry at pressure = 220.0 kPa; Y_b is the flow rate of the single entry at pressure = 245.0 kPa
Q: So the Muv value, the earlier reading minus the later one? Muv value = -0.1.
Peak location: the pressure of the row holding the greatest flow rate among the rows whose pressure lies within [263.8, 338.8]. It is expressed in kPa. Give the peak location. 302.5 kPa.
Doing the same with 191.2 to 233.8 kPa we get 220.0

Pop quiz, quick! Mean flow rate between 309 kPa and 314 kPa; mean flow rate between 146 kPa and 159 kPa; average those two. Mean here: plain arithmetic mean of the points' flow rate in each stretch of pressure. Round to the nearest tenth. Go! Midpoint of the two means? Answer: 23.7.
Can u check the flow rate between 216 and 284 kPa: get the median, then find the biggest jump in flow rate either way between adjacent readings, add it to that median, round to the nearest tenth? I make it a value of 24.6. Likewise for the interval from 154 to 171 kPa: 23.7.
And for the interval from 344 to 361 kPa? 24.4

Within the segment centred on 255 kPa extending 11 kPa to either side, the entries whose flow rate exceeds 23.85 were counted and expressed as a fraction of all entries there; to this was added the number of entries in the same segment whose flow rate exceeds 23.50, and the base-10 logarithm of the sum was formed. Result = 0.995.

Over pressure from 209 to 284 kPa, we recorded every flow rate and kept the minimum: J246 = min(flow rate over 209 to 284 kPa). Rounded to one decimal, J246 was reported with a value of 23.4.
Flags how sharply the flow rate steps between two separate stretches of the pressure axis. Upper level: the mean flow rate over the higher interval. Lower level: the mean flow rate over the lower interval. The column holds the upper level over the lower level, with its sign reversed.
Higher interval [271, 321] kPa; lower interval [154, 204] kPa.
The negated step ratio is -1.029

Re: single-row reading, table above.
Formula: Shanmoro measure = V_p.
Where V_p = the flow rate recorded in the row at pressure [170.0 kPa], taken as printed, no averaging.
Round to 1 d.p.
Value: 23.5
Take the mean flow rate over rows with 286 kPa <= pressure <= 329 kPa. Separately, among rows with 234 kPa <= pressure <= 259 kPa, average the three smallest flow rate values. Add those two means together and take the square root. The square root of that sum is 6.91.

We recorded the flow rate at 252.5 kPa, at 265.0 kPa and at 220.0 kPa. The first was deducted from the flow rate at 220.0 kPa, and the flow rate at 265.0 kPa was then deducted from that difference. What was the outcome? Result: -23.50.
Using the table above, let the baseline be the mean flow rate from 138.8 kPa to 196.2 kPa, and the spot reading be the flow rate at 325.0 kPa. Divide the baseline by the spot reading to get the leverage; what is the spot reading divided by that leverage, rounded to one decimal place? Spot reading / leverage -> 24.5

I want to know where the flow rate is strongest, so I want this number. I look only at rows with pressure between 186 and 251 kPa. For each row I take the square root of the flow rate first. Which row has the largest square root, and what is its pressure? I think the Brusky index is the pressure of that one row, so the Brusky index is 237.5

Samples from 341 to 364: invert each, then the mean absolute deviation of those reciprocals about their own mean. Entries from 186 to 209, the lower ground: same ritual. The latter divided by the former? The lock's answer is 0.58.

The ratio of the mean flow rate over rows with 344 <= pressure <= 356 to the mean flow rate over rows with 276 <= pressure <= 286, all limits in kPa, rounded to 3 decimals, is 0.993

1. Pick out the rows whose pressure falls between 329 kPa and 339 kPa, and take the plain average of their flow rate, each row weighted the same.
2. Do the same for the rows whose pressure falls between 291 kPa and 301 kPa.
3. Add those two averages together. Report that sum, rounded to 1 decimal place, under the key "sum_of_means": 47.7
